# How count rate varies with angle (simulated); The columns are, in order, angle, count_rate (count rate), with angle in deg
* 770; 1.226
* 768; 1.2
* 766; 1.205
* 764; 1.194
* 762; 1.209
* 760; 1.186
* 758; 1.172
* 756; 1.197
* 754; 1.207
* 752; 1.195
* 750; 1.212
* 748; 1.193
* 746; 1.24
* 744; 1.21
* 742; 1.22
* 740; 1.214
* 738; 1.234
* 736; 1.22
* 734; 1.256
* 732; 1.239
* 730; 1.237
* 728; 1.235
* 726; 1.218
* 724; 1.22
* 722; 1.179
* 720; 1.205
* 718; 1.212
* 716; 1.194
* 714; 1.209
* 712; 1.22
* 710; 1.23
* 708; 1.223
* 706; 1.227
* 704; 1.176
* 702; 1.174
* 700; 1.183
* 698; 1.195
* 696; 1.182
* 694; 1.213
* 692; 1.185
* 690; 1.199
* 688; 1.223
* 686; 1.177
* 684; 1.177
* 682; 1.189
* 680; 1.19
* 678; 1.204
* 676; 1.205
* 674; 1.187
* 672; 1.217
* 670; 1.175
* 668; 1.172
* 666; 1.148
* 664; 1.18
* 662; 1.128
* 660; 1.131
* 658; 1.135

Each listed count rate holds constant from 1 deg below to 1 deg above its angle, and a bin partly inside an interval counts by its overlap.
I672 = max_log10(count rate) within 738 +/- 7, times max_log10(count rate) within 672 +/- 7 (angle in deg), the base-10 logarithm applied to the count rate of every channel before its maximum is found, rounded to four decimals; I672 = 0.0084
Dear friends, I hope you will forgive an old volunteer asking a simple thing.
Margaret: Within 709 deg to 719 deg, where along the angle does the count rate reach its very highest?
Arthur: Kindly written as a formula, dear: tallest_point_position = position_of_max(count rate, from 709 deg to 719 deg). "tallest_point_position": 710 deg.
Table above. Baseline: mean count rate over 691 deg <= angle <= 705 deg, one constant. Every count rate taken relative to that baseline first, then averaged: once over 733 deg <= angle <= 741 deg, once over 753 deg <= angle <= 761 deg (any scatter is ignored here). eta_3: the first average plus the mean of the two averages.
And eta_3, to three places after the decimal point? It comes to 0.068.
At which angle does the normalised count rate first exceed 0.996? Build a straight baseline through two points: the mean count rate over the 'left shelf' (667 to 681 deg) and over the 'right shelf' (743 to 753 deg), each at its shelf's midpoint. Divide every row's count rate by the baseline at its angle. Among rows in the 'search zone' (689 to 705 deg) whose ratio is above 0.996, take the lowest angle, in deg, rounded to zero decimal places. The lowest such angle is 690 deg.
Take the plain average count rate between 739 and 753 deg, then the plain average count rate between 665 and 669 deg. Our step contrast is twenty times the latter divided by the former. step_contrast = 19.1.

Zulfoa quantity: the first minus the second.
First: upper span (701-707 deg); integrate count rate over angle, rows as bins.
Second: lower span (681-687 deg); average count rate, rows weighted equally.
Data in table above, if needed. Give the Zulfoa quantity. 5.97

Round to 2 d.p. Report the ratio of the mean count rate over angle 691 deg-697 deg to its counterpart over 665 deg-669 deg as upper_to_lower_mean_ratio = 1.03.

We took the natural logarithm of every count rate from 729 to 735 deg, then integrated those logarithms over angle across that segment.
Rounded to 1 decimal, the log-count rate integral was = 1.3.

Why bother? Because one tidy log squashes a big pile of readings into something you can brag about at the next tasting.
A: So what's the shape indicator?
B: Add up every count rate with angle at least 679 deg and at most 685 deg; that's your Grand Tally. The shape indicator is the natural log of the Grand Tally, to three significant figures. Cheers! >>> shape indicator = 1.27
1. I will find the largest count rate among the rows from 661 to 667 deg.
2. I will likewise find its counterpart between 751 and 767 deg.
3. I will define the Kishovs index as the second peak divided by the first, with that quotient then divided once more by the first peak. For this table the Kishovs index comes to 0.868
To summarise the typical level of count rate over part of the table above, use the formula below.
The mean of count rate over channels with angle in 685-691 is 1.20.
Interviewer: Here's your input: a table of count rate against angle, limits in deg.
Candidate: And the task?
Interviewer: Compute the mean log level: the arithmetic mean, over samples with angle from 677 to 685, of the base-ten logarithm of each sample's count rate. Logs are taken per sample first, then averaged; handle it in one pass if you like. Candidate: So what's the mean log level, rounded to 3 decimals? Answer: 0.076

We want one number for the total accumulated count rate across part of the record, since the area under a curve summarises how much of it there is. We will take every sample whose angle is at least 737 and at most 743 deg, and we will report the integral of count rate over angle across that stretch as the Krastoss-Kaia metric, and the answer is 7.34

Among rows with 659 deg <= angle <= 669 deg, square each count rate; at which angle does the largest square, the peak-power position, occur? 664 deg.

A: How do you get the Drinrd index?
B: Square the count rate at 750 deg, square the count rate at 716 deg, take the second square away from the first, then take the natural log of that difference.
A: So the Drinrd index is -3.1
